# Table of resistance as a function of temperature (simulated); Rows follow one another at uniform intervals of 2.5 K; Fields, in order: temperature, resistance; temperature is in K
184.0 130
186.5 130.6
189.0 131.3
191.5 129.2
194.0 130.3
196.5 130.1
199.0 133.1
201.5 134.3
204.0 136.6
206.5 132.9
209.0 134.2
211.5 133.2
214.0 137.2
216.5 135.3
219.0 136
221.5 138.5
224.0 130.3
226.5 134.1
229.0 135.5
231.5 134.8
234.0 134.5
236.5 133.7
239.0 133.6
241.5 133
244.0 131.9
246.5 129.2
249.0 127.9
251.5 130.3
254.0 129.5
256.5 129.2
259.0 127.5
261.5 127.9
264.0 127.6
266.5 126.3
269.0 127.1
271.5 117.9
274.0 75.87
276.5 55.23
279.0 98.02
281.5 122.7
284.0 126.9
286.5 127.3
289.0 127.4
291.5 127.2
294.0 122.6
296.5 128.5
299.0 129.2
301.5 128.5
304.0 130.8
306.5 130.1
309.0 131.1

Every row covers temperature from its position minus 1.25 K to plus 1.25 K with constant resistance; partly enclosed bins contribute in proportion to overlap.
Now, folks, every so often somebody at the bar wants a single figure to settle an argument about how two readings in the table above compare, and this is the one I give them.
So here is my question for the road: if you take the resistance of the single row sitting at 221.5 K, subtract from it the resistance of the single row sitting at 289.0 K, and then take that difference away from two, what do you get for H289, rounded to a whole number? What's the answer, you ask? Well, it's -9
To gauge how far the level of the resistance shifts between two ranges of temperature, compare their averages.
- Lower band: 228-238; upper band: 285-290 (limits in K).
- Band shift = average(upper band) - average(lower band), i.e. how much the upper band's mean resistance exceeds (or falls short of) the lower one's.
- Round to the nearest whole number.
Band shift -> -7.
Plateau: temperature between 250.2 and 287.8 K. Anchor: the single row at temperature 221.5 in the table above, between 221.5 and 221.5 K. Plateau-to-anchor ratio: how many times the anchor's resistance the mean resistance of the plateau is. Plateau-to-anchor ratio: 0.84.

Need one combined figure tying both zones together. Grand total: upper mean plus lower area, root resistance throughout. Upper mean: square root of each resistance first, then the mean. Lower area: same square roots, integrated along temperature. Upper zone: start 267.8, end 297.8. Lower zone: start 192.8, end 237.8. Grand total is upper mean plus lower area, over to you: 532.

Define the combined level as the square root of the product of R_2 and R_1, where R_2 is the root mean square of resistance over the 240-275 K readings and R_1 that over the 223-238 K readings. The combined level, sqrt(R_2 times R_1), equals 129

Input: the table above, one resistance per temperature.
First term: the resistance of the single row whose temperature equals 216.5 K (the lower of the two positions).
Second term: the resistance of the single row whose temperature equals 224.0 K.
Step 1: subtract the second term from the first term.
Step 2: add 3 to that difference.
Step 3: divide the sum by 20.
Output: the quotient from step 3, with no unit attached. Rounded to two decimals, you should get 0.40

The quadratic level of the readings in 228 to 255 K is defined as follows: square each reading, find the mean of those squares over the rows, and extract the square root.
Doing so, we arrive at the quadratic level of 132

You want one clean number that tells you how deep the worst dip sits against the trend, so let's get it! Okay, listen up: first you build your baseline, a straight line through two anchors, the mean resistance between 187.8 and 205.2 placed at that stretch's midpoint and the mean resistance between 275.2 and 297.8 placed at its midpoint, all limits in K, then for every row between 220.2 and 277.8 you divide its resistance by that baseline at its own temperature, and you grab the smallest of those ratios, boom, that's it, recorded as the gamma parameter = 0.47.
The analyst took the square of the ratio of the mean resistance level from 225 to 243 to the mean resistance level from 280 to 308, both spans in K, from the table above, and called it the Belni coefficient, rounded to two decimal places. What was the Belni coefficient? 1.11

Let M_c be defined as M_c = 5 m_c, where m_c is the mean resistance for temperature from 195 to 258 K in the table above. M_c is 666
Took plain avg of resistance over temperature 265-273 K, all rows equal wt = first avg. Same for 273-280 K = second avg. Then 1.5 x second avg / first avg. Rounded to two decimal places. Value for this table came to 0.93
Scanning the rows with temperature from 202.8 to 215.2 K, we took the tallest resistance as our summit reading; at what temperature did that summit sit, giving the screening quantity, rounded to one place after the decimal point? 214.0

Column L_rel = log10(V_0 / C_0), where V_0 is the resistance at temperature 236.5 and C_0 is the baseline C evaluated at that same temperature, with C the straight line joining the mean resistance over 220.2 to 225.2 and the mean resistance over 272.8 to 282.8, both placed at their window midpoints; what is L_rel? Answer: 0.037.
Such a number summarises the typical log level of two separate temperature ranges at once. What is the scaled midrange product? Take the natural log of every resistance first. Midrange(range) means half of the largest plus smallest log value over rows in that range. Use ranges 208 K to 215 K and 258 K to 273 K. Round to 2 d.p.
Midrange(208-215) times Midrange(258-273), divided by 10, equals 2.36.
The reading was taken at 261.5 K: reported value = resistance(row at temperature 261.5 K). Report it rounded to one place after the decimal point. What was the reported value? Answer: 127.9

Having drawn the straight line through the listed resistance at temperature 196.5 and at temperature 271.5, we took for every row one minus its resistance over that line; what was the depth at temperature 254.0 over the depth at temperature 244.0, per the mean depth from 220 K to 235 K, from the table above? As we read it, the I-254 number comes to -12.1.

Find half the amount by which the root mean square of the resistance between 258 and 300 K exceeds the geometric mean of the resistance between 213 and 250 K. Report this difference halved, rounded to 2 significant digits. -7.3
